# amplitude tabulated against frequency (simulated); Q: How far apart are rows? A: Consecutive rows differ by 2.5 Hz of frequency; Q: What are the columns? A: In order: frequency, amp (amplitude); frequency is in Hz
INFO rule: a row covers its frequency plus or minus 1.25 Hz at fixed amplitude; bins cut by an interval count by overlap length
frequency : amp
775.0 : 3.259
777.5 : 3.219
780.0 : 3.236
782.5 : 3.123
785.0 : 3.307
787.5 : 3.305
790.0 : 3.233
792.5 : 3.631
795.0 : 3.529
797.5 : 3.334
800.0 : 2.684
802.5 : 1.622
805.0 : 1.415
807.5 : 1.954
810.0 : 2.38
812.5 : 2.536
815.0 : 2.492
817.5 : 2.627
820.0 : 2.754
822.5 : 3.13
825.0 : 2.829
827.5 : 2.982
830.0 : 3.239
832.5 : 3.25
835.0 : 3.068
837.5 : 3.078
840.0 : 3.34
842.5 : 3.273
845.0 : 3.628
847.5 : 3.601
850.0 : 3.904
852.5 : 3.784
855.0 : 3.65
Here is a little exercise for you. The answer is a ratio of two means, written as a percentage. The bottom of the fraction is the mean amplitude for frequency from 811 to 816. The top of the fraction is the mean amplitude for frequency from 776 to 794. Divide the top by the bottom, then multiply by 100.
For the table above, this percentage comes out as 131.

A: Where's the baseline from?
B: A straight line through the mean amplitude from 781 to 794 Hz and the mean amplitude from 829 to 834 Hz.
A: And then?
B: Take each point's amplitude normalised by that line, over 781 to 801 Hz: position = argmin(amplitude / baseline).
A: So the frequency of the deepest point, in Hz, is 800.0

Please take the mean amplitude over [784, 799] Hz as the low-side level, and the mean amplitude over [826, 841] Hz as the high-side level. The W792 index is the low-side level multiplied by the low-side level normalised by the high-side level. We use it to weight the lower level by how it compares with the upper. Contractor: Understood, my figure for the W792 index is 3.6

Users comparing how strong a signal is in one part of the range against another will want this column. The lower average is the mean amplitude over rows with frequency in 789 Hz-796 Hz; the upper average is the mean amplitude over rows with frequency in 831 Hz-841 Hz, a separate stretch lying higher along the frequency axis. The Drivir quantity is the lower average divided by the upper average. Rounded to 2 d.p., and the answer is 1.09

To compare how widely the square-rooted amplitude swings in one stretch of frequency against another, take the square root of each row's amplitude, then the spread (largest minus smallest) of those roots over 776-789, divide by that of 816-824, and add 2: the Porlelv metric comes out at 2.3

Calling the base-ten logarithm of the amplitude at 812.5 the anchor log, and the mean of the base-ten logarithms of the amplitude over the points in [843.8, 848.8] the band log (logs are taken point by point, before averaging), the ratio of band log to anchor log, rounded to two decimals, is 1.38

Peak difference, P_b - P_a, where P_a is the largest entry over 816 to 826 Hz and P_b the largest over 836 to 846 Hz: 0.5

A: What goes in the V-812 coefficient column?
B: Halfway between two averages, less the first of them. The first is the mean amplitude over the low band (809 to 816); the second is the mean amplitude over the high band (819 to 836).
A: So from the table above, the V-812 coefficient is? 0.28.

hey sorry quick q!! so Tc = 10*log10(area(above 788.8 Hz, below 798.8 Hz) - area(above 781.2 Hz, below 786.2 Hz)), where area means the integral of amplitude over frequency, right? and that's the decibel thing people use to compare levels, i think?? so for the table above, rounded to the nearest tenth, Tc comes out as 12.6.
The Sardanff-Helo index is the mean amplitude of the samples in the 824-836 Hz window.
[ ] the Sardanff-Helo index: 3.1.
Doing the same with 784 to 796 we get 3.4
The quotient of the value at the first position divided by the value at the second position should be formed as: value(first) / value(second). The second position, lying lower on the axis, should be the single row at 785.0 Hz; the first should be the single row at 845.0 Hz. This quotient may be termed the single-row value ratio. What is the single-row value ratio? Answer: 1.10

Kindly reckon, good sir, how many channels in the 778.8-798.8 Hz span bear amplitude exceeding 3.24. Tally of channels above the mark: 5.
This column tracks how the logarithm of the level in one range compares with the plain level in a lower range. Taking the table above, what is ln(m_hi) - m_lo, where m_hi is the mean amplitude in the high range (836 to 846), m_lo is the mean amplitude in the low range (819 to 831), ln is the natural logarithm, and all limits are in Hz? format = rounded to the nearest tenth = -1.8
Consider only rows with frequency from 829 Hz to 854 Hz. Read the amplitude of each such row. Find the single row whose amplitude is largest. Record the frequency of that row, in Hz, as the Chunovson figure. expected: 850.0 Hz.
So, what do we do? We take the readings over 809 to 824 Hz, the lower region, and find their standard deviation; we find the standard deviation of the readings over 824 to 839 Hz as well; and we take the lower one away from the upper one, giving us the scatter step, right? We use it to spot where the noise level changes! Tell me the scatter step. -0.1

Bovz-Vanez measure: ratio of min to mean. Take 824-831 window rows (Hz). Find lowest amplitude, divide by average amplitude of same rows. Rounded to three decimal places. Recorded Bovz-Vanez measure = 0.938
